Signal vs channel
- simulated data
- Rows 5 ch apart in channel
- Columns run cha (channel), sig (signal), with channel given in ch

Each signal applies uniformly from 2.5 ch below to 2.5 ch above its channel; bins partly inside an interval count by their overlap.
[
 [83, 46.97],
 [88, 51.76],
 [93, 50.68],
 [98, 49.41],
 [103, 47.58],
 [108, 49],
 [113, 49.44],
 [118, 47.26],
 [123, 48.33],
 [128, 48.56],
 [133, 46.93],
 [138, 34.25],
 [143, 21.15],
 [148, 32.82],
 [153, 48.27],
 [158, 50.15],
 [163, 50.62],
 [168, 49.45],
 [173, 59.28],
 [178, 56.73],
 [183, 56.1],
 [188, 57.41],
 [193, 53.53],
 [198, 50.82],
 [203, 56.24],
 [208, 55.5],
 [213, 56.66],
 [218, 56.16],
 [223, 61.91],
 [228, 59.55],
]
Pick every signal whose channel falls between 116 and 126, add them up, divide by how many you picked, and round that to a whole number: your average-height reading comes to 48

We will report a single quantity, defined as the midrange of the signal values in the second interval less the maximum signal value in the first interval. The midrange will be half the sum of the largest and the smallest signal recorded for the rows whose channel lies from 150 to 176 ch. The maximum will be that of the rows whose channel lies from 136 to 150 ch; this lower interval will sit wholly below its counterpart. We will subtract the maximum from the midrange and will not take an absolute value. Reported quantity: 20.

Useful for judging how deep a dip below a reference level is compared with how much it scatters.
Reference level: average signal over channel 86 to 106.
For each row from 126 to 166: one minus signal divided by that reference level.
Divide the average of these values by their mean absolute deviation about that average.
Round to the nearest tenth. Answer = 0.9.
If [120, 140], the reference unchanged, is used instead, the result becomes 1.0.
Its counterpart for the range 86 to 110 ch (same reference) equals 0.1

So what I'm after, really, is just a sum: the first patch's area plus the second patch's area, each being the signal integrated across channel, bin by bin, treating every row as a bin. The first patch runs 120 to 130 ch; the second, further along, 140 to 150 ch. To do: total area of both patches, 754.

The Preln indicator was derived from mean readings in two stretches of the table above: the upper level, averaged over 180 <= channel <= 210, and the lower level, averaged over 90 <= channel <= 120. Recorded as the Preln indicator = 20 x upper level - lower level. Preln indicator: 1050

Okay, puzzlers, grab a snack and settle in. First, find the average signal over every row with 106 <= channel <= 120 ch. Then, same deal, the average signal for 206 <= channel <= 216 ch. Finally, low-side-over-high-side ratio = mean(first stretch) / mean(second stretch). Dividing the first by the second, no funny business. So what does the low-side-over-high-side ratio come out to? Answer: 0.87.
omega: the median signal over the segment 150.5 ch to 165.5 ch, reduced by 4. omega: 46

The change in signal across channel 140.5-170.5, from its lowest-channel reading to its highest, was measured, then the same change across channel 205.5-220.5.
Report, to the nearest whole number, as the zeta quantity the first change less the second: 28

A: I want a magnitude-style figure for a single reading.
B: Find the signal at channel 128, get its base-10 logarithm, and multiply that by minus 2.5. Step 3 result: -4.22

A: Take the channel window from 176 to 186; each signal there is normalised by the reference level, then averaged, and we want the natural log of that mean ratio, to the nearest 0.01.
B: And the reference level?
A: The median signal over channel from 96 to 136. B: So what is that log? 0.15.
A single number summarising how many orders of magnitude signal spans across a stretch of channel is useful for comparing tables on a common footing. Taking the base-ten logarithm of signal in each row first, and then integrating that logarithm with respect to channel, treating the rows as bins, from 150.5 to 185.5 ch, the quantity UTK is 60.3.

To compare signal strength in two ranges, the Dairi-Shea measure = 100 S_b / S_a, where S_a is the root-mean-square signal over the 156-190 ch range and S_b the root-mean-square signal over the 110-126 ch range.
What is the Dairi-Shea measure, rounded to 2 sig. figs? 89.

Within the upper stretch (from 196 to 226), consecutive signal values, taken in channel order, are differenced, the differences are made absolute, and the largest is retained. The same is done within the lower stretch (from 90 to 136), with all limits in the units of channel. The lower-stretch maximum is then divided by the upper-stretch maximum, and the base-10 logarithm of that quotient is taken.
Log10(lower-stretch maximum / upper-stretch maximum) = -0.4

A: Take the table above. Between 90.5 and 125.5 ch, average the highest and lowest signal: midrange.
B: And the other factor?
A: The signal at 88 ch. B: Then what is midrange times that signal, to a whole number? 2535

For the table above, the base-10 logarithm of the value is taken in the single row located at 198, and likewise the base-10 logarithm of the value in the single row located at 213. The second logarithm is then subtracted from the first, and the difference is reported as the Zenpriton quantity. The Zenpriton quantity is -0.047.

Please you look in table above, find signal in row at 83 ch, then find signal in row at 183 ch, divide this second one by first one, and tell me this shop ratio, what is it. 1.19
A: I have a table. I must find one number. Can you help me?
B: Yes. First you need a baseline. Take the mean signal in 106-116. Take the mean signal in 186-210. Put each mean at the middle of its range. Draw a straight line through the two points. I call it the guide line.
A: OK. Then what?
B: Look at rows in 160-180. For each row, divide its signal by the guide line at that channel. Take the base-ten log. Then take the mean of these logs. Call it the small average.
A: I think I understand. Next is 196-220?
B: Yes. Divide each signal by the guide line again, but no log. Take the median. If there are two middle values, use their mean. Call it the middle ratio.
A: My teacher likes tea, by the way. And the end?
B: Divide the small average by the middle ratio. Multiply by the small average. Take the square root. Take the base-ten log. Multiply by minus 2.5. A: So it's 5.4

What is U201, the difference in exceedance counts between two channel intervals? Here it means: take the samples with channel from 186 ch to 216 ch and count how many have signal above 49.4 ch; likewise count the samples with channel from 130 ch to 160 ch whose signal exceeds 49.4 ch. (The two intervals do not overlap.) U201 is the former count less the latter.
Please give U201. 5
